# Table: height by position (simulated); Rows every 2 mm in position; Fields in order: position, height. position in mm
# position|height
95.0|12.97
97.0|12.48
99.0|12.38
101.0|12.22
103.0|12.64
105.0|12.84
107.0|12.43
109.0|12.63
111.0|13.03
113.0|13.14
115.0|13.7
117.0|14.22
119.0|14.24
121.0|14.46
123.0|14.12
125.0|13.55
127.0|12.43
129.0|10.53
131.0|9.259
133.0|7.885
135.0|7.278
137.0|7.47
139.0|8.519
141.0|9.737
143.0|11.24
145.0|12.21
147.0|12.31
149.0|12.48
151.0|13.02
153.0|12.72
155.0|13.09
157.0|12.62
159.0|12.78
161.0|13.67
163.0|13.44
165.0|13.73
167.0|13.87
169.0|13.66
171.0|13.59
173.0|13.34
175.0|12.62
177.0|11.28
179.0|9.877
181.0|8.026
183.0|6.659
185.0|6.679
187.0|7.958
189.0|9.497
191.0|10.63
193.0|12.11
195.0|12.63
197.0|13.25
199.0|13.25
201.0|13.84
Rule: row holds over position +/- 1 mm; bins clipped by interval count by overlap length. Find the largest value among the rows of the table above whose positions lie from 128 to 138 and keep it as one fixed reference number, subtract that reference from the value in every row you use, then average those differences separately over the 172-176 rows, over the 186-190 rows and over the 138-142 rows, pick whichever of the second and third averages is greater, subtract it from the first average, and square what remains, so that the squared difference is 14.8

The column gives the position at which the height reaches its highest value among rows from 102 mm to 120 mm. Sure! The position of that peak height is 119.0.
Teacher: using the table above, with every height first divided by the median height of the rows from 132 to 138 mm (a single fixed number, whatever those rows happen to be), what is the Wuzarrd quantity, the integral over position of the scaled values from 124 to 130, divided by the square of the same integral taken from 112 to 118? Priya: 0.081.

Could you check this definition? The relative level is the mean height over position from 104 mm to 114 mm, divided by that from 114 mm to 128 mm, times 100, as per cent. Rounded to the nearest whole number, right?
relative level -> 93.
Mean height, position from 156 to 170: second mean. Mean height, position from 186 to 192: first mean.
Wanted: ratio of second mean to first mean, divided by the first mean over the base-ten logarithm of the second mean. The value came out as 0.17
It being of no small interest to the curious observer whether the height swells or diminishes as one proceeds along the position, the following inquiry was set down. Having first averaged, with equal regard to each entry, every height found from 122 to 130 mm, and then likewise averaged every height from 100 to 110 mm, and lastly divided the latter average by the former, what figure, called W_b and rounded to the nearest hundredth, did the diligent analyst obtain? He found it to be 0.99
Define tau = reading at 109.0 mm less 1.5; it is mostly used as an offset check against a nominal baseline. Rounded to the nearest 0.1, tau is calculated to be 11.1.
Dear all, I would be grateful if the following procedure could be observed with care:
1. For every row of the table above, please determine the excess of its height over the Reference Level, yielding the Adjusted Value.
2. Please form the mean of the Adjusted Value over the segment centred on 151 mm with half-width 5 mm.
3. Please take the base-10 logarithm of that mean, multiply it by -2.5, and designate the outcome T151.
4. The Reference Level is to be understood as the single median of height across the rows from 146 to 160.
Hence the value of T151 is 6.0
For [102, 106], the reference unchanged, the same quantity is 4.2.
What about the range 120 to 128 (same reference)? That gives 0.1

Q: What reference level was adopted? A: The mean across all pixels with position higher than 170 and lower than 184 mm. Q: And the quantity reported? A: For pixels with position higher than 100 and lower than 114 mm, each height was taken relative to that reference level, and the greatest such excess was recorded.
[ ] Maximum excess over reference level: 2.4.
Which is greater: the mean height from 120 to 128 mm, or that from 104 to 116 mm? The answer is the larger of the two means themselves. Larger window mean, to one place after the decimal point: 13.6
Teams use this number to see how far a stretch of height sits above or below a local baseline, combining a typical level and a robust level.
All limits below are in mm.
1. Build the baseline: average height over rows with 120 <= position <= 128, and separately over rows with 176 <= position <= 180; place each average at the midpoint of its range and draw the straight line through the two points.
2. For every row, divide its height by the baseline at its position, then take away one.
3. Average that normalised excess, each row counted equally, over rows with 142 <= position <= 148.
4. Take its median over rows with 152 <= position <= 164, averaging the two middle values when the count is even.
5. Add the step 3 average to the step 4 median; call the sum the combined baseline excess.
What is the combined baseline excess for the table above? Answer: 0.1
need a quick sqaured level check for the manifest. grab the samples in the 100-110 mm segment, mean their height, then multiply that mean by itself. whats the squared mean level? 158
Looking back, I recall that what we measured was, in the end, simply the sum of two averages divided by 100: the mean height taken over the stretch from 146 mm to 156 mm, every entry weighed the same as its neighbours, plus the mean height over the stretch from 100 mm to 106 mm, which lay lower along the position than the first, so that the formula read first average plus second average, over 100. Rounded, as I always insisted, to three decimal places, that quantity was 0.253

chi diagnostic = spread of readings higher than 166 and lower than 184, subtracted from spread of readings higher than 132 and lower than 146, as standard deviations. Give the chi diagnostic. -0.7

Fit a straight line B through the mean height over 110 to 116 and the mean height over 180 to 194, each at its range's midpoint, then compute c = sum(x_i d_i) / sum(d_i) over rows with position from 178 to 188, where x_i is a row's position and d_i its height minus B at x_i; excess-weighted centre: 184.3 mm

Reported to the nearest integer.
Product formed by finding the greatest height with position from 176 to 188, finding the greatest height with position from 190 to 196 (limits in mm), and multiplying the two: 142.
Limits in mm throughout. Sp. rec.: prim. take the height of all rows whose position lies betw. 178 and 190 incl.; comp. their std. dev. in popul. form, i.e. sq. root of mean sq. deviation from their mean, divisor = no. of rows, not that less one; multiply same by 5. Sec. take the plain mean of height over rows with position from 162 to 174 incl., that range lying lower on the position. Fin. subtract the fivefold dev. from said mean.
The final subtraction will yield 7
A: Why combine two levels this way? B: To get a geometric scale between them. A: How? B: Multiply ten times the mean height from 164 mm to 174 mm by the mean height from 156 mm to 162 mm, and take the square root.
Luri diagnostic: 42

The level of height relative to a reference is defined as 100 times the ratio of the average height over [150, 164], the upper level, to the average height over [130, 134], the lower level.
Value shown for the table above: 152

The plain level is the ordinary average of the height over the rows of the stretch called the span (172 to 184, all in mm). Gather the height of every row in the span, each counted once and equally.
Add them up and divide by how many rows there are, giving 10.3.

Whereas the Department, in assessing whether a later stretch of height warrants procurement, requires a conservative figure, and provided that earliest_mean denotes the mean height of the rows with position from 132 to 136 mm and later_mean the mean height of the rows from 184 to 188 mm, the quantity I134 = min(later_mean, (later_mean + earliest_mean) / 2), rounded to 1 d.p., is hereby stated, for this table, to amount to 7.3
